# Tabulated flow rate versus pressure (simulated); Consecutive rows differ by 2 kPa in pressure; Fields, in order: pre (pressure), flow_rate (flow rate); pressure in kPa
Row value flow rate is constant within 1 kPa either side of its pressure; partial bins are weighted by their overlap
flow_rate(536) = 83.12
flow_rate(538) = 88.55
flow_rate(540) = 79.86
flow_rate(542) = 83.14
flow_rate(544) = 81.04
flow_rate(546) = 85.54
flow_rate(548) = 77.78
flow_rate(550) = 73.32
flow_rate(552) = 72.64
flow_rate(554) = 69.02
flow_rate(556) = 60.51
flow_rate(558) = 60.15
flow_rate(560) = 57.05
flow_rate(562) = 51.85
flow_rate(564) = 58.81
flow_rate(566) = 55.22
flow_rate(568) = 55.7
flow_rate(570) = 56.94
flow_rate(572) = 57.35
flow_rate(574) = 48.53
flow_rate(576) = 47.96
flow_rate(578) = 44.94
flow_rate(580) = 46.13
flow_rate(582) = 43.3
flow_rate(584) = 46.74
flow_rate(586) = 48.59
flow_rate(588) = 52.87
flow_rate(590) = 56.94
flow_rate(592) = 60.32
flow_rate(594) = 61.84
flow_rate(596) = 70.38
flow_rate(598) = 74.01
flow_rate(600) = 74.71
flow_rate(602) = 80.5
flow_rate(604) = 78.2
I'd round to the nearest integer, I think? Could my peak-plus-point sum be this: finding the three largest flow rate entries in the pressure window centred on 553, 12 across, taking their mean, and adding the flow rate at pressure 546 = 160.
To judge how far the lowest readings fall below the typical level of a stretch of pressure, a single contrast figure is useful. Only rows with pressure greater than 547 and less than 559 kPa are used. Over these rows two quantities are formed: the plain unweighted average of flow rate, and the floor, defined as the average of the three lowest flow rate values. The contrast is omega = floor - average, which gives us -5.7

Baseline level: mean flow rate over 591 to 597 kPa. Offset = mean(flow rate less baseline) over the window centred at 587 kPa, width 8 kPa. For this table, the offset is -13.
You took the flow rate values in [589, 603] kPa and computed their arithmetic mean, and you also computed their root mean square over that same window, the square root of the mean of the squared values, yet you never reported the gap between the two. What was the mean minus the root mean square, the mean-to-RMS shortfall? -0.480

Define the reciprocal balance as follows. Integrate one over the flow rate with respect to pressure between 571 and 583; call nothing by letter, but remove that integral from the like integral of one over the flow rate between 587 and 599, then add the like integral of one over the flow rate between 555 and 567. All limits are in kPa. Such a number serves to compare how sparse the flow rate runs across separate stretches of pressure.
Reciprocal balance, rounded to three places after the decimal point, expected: 0.152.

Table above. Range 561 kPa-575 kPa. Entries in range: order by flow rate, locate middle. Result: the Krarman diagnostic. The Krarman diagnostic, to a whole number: 56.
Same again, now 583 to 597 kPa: 57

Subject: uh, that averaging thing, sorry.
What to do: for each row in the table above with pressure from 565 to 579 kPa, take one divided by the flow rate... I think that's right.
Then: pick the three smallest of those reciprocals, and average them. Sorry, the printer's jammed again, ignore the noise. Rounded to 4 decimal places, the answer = 0.0177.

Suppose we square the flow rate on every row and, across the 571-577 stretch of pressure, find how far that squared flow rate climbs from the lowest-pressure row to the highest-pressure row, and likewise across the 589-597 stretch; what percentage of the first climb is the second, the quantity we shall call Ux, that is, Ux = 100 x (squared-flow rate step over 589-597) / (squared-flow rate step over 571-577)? -173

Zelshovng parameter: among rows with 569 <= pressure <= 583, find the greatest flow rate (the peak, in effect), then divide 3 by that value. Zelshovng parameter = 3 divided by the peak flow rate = 0.052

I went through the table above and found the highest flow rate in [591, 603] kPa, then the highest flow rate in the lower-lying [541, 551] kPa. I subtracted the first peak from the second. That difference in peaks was 5.0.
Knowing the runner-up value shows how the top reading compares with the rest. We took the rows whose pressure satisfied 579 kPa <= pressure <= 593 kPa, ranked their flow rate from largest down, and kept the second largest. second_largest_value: 56.94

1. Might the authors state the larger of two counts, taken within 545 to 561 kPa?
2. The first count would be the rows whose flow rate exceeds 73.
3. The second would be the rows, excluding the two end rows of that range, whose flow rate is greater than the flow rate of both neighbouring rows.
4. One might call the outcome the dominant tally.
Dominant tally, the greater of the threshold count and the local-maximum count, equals 3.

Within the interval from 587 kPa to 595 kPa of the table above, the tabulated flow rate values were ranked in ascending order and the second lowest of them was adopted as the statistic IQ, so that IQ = 56.94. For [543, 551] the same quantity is 77.78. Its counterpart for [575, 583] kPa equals 44.94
